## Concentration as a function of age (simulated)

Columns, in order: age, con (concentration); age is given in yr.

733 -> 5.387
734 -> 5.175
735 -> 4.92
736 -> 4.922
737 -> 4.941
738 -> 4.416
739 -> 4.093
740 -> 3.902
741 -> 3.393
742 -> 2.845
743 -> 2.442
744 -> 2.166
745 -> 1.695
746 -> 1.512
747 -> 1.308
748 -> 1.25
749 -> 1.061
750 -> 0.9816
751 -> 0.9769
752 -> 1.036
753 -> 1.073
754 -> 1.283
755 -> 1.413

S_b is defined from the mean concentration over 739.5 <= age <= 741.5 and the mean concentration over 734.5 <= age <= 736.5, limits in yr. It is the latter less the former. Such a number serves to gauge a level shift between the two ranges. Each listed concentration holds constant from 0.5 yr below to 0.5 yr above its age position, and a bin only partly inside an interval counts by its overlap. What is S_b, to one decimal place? 1.3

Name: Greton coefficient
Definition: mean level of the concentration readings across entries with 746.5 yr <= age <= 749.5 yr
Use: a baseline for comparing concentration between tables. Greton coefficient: 1.2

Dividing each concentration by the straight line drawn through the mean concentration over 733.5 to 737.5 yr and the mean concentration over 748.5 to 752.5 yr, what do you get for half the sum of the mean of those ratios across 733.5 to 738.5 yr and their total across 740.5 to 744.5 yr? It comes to 2.2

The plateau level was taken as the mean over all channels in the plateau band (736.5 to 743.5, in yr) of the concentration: 4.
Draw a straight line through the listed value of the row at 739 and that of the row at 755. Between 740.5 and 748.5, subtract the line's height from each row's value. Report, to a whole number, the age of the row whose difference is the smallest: 747 yr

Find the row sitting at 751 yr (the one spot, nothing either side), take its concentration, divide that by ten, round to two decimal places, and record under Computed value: 0.10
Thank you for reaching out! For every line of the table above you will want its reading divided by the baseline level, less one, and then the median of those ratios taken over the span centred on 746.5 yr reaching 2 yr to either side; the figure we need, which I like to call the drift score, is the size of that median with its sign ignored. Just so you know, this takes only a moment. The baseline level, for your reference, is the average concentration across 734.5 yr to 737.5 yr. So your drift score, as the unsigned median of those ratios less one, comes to 0.71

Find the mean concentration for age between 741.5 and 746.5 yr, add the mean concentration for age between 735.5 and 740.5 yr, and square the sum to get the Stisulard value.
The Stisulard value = 43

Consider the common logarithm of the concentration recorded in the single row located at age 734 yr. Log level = 0.7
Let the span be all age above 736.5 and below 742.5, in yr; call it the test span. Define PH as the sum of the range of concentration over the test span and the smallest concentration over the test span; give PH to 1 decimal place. 4.9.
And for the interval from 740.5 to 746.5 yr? 3.4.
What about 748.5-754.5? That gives 1.3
